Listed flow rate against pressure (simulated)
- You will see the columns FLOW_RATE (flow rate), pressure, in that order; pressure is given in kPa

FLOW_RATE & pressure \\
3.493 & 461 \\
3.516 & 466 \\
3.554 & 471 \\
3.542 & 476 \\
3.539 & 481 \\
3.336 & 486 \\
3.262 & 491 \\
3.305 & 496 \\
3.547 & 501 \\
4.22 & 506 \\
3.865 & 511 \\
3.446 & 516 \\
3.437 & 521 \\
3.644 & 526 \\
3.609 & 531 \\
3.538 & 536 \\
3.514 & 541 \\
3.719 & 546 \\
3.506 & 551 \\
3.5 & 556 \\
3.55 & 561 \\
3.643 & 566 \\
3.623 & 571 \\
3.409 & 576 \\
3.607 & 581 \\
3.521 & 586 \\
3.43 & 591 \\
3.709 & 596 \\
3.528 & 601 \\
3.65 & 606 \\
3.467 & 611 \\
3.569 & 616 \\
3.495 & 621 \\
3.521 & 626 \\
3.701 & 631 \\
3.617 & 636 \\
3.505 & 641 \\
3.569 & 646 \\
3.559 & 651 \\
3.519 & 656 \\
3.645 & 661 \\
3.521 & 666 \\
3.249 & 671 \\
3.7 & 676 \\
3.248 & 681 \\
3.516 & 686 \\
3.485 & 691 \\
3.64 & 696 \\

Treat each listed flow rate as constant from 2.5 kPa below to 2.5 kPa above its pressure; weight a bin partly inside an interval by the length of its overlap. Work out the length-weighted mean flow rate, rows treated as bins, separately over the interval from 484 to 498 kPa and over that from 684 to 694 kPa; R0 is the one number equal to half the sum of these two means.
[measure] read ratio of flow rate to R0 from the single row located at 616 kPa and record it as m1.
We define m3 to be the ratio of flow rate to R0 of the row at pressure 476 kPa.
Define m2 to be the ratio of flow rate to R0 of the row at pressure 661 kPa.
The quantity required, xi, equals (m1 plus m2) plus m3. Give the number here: 3.16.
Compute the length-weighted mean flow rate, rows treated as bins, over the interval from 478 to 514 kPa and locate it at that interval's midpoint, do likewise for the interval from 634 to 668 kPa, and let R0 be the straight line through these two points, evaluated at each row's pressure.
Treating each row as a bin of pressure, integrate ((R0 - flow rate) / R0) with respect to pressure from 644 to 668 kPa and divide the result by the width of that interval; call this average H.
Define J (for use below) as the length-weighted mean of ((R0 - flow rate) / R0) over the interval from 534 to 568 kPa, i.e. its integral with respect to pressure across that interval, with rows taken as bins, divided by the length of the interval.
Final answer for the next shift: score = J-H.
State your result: 0.002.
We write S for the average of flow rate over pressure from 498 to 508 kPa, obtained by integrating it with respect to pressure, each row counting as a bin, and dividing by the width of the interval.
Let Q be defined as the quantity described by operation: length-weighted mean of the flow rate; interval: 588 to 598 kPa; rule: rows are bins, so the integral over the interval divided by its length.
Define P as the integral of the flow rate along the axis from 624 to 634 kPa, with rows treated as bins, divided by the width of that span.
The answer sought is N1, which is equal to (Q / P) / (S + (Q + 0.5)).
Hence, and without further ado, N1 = 0.125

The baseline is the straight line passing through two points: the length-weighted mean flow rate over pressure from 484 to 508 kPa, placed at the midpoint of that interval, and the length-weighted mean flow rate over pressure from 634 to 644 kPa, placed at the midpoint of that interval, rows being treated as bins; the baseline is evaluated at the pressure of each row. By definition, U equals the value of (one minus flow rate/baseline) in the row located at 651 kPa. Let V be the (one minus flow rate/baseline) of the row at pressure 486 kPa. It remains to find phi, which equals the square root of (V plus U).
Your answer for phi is 0.23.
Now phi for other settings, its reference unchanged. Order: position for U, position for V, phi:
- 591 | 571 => 0.10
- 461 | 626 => 0.13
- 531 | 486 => 0.18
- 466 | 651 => 0.03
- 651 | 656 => 0.11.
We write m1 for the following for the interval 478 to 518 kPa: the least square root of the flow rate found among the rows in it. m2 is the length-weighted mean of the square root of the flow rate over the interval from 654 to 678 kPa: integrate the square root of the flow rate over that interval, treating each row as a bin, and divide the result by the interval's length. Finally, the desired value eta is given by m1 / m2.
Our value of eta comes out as 0.96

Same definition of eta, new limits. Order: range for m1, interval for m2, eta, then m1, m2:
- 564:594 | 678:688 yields 1.00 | 1.85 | 1.84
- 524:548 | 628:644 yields 0.99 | 1.87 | 1.90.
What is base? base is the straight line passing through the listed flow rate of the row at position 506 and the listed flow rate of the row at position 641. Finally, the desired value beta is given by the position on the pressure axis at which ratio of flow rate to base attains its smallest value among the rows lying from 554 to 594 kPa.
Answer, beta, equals 556 kPa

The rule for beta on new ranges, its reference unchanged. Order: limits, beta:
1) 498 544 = 516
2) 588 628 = 591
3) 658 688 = 671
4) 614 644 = 621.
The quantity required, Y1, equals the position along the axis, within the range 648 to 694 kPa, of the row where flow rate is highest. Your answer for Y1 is 676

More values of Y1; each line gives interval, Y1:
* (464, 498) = 471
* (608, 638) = 631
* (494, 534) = 506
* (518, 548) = 546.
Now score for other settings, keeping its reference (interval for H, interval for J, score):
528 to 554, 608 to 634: 0.004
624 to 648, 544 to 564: 0.007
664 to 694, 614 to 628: -0.018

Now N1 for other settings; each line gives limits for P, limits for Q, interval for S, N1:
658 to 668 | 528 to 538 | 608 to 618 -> 0.131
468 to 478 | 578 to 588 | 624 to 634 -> 0.131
